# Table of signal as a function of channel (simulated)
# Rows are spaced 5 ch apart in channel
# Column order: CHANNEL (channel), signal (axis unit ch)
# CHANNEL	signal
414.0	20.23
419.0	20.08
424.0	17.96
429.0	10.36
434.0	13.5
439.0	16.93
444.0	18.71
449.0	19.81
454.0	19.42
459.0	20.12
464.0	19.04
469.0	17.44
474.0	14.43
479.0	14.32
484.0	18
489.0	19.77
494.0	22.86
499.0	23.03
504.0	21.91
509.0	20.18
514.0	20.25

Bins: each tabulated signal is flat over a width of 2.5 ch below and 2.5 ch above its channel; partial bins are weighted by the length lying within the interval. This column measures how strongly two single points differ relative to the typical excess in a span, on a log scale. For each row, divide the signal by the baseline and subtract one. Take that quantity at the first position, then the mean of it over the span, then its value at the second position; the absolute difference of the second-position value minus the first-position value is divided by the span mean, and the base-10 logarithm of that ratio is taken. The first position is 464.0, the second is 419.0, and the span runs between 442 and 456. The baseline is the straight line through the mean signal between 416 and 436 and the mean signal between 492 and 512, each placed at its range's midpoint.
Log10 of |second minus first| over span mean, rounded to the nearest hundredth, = 0.50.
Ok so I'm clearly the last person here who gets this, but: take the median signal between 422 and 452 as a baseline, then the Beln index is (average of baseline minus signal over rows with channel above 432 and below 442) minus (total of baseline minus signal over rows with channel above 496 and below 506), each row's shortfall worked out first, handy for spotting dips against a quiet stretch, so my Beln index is 12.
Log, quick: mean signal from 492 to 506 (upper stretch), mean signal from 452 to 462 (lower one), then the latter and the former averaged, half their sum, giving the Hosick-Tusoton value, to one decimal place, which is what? 21.2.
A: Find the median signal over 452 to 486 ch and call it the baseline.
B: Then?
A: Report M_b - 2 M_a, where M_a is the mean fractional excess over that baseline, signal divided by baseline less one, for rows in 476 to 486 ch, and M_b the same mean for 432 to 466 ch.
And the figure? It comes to 0.2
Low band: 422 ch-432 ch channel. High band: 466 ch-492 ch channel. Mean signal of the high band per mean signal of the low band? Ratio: 1.2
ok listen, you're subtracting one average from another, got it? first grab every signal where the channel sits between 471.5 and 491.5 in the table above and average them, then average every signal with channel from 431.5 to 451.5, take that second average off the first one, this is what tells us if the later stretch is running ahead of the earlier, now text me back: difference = -0.6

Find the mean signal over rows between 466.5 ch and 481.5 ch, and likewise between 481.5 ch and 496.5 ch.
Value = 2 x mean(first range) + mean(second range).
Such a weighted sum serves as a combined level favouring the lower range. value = 51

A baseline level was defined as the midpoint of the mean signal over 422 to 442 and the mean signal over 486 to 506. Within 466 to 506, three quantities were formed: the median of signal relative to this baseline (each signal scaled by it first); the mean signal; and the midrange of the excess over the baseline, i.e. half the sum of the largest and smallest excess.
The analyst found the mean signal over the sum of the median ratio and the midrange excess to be 13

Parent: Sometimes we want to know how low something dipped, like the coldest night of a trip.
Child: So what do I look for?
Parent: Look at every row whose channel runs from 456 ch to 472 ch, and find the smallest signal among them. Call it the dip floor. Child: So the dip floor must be 17.44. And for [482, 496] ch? 18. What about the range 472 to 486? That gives 14.32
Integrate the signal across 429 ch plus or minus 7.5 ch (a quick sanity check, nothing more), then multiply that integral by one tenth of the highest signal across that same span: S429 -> 376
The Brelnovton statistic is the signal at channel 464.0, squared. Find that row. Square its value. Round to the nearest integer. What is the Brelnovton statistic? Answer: 363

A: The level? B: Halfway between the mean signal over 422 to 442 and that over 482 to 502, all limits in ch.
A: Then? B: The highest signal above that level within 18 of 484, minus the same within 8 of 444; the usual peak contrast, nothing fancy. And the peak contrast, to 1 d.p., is 3.2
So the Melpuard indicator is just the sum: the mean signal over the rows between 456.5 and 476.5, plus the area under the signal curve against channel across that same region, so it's 373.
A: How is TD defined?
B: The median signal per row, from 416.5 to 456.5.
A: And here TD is 18.3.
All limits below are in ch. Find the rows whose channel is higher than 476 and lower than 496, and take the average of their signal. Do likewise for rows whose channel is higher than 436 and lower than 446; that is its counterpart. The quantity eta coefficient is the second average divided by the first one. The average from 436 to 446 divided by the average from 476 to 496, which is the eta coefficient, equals 0.95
